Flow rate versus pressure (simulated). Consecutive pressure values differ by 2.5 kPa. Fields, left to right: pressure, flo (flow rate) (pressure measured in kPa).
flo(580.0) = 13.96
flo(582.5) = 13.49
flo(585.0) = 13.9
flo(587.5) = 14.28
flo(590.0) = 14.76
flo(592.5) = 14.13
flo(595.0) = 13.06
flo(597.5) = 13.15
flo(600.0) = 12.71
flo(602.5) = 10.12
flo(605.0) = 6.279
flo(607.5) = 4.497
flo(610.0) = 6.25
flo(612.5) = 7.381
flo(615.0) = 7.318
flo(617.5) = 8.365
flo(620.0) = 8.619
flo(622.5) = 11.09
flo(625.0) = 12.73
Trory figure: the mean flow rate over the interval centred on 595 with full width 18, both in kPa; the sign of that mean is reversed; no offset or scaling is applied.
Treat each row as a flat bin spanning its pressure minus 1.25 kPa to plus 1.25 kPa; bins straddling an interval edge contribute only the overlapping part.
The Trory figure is -13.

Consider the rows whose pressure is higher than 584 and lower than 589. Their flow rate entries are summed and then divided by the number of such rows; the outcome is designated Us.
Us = 14.1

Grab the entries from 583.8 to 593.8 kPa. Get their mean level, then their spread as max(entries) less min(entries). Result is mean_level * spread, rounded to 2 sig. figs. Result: 12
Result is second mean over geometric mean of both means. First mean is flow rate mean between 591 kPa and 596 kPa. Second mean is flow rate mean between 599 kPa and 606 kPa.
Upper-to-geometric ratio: 0.84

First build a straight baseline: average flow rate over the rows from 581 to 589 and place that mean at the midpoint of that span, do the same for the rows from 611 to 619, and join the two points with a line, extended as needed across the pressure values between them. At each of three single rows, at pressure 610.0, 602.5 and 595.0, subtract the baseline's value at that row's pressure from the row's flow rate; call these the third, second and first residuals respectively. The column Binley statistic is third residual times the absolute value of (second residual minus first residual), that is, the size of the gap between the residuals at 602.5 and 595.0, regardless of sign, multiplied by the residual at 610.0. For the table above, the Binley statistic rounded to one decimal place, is -3.4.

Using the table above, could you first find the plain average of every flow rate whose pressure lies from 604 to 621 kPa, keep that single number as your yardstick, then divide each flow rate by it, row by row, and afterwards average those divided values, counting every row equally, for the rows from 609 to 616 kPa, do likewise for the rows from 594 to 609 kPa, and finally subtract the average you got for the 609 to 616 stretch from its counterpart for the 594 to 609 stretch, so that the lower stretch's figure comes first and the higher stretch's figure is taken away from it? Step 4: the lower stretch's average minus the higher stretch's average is 0.4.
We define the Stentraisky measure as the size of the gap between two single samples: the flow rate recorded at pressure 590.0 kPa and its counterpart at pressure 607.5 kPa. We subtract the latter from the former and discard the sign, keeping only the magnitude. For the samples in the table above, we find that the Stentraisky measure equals 10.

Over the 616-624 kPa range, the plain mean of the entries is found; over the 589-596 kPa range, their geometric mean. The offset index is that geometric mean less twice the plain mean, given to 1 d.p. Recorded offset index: -4.8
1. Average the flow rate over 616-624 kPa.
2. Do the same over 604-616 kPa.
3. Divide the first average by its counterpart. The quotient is 1.5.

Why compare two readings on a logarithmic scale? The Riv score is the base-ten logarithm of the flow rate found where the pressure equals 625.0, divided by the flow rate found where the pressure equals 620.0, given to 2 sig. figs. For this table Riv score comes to 0.17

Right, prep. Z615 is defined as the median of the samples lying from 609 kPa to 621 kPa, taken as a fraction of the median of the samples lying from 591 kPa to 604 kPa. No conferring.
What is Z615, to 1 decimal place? 0.6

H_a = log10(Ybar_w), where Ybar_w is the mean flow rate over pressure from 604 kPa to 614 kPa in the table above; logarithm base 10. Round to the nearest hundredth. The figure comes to 0.79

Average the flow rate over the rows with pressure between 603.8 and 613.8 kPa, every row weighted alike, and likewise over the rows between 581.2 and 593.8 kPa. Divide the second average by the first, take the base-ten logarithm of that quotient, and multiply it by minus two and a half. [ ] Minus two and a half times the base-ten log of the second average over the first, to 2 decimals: -0.91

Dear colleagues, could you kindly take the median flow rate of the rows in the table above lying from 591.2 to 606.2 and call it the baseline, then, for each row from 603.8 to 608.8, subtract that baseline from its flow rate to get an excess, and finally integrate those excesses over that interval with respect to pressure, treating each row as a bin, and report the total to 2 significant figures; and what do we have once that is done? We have -37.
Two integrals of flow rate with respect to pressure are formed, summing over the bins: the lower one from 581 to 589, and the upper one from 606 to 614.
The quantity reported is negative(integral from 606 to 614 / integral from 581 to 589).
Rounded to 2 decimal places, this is -0.44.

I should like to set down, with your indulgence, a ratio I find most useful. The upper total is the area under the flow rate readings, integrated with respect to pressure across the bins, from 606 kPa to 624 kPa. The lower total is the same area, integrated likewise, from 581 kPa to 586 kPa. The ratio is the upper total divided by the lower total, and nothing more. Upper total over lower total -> 2.0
